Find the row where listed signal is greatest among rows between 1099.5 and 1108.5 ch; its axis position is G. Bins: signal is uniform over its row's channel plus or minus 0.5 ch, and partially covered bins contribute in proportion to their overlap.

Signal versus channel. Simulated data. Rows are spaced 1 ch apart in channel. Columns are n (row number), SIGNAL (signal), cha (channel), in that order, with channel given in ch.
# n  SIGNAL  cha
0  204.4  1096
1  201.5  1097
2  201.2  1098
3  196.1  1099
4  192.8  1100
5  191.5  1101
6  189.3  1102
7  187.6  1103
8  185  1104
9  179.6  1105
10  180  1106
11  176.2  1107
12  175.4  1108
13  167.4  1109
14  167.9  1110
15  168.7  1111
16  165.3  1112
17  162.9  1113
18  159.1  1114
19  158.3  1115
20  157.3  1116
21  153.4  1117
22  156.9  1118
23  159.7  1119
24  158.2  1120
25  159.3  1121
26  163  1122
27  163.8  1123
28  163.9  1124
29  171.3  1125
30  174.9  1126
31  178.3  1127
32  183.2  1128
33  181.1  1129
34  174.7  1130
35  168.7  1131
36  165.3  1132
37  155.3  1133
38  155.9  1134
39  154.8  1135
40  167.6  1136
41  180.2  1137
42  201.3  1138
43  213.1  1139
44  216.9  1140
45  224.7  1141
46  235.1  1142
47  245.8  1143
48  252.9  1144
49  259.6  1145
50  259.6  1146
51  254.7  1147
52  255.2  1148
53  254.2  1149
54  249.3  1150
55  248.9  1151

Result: 1100 ch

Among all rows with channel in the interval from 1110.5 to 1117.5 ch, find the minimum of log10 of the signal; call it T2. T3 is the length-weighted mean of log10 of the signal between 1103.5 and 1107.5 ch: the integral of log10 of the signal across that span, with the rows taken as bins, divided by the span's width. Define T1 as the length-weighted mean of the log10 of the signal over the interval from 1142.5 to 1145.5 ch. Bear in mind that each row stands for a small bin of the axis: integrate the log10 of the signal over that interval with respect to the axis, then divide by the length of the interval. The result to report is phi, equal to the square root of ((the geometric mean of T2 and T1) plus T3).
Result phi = 2.13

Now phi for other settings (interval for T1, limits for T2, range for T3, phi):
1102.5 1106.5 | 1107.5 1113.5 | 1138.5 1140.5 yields 2.14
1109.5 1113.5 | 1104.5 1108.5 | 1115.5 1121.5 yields 2.10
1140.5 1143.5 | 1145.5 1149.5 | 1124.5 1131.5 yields 2.15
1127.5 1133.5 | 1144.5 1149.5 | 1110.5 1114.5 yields 2.13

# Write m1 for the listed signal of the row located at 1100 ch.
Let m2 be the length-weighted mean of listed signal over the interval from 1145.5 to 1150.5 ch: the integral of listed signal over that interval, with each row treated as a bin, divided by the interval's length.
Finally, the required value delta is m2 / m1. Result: 1.32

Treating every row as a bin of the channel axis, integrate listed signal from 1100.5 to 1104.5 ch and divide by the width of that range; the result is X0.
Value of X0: 188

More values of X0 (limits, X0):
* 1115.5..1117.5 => 155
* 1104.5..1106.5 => 180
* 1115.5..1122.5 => 158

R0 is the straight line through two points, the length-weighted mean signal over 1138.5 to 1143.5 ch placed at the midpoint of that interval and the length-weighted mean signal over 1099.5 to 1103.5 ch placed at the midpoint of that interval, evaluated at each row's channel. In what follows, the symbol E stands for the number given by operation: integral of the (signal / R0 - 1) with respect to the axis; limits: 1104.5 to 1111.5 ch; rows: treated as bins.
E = -0.8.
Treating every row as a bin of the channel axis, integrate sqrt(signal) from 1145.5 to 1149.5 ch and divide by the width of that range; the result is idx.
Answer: 16.0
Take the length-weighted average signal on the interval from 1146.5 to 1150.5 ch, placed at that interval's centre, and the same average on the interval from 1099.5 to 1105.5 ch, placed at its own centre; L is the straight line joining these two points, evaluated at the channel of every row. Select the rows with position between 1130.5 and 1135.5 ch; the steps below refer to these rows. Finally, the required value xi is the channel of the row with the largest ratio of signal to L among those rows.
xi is 1131 ch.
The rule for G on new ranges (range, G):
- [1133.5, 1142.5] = 1142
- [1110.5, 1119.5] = 1111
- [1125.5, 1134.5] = 1128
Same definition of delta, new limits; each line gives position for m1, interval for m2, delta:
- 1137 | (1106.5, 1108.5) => 0.98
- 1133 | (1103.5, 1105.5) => 1.17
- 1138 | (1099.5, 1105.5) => 0.93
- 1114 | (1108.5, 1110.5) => 1.05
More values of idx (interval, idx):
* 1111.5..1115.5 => 12.7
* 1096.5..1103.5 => 13.9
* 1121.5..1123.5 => 12.8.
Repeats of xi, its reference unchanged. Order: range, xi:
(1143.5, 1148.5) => 1145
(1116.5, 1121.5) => 1119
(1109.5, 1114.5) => 1110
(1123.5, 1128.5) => 1128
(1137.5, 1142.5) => 1142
